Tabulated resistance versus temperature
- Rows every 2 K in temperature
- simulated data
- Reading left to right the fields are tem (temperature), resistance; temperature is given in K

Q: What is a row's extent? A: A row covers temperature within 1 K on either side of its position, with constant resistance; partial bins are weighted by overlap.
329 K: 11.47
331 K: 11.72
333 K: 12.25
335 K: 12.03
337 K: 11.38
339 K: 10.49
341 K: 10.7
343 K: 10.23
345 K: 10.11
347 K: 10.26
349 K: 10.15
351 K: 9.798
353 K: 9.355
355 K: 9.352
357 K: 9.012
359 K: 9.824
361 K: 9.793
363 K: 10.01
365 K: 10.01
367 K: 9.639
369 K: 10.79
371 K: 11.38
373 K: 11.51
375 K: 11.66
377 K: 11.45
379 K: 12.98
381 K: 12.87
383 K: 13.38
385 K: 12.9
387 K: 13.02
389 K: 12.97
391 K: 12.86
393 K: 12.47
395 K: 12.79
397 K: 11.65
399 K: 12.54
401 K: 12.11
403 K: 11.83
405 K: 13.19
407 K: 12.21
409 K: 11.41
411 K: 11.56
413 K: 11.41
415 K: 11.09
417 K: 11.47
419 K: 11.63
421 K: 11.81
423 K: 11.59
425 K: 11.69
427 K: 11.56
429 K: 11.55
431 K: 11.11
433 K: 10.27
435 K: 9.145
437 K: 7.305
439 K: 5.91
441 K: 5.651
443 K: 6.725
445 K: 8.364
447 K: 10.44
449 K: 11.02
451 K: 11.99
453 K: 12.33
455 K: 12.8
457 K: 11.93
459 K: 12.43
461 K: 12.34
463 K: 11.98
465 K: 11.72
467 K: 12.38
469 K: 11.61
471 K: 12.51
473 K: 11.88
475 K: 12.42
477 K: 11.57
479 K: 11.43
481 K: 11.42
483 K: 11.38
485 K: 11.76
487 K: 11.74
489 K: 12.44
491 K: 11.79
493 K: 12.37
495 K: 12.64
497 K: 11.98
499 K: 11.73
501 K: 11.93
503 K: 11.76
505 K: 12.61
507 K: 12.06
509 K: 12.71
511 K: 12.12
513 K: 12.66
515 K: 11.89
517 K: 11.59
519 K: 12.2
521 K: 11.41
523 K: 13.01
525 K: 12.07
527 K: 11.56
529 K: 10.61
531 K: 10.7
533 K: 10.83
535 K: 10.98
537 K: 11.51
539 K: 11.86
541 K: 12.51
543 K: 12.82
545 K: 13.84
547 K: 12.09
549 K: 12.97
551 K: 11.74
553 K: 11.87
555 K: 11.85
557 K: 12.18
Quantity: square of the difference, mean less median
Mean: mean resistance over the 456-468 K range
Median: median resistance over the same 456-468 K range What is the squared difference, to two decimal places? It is 0.00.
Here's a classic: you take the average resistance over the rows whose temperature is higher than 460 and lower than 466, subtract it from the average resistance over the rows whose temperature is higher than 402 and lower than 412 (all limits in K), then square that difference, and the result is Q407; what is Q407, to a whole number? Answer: 0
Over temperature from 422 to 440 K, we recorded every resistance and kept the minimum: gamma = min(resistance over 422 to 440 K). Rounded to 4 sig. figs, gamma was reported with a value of 5.910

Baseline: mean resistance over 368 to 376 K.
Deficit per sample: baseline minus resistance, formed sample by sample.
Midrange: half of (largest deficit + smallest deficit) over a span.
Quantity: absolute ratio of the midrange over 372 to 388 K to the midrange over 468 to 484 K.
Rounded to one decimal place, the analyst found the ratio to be 1.8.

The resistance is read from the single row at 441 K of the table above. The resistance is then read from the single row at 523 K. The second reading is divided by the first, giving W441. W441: 2.30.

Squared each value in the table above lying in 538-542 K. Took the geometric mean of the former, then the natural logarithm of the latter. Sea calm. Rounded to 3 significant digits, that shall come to 5.00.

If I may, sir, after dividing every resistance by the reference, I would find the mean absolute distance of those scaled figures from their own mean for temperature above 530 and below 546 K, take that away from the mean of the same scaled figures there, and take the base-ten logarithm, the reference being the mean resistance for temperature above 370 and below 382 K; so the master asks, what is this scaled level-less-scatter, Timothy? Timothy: -0.04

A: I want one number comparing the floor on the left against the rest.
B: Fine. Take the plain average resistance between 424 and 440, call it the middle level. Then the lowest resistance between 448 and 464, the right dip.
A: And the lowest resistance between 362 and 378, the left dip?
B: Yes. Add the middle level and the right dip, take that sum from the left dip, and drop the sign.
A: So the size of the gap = 11.2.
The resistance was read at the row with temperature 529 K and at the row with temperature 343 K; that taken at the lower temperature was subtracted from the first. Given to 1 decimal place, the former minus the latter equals 0.4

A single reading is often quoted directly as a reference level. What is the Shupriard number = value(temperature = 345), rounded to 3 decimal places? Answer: 10.110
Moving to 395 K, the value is 12.790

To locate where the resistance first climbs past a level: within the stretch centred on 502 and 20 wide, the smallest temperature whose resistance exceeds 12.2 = 493 K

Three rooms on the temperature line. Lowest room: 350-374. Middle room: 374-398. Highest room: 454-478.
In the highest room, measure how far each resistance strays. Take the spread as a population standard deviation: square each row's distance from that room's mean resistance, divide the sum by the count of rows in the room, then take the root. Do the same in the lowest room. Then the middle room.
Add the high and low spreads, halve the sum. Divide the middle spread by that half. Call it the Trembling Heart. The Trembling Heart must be 1.07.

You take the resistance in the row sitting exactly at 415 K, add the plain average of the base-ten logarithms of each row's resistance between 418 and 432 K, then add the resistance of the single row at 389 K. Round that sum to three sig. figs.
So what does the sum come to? 25.1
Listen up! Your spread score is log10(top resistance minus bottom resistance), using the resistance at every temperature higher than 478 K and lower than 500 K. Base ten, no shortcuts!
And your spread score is 0.1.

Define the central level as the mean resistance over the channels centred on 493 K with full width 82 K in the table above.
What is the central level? 12.0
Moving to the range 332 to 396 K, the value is 11.2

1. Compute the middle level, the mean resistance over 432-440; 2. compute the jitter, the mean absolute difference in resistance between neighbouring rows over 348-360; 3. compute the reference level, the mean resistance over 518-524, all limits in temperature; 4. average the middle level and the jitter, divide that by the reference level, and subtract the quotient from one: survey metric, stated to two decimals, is 0.65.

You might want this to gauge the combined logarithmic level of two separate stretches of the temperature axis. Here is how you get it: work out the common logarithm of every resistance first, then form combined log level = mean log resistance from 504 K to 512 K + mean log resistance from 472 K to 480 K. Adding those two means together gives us 2.17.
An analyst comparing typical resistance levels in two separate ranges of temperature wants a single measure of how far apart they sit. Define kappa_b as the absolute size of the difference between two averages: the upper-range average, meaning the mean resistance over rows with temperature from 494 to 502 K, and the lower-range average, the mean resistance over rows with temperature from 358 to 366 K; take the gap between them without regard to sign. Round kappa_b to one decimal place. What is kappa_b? 2.2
